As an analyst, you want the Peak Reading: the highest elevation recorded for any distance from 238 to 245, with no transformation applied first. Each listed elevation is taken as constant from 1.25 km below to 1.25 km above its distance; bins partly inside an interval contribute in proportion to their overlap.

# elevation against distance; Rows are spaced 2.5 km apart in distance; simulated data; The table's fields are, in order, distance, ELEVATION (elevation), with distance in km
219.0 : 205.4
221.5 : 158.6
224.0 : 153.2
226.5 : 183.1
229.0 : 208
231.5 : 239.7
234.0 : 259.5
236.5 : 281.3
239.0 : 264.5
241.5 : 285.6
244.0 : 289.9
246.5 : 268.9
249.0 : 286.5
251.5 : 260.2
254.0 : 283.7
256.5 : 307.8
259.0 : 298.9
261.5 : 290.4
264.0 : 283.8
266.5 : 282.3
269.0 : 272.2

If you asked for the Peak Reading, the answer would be 289.9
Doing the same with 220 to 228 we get 183.1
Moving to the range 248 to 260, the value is 307.8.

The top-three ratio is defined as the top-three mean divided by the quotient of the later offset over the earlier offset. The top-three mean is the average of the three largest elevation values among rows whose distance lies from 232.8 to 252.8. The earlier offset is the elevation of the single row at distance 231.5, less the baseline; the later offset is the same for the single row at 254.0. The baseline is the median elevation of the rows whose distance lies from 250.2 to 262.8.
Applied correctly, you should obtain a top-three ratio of 2174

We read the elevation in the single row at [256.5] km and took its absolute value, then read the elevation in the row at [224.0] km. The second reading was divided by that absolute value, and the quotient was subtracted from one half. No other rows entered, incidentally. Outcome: 0.00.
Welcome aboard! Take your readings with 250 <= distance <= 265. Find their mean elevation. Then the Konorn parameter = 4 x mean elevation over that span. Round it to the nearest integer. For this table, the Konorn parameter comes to 1150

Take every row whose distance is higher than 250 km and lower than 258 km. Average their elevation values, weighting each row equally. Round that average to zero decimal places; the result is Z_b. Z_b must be 284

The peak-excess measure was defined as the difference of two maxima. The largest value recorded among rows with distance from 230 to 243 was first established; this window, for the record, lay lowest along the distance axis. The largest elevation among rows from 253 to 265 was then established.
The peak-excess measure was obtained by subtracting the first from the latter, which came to 22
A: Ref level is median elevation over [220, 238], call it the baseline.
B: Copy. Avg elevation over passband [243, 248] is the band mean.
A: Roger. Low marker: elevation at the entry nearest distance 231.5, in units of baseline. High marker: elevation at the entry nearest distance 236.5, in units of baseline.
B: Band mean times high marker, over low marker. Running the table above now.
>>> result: 328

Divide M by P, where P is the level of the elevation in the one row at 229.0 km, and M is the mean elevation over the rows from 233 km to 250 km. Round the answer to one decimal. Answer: 1.3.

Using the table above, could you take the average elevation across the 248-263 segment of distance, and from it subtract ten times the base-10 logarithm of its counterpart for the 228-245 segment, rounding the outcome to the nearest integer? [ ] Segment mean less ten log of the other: 264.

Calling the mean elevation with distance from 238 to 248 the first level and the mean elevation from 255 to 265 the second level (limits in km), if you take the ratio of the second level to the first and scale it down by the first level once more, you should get 0.0038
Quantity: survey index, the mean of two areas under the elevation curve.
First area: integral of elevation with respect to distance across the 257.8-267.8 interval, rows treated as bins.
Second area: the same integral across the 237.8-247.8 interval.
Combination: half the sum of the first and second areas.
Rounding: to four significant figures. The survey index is 2830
